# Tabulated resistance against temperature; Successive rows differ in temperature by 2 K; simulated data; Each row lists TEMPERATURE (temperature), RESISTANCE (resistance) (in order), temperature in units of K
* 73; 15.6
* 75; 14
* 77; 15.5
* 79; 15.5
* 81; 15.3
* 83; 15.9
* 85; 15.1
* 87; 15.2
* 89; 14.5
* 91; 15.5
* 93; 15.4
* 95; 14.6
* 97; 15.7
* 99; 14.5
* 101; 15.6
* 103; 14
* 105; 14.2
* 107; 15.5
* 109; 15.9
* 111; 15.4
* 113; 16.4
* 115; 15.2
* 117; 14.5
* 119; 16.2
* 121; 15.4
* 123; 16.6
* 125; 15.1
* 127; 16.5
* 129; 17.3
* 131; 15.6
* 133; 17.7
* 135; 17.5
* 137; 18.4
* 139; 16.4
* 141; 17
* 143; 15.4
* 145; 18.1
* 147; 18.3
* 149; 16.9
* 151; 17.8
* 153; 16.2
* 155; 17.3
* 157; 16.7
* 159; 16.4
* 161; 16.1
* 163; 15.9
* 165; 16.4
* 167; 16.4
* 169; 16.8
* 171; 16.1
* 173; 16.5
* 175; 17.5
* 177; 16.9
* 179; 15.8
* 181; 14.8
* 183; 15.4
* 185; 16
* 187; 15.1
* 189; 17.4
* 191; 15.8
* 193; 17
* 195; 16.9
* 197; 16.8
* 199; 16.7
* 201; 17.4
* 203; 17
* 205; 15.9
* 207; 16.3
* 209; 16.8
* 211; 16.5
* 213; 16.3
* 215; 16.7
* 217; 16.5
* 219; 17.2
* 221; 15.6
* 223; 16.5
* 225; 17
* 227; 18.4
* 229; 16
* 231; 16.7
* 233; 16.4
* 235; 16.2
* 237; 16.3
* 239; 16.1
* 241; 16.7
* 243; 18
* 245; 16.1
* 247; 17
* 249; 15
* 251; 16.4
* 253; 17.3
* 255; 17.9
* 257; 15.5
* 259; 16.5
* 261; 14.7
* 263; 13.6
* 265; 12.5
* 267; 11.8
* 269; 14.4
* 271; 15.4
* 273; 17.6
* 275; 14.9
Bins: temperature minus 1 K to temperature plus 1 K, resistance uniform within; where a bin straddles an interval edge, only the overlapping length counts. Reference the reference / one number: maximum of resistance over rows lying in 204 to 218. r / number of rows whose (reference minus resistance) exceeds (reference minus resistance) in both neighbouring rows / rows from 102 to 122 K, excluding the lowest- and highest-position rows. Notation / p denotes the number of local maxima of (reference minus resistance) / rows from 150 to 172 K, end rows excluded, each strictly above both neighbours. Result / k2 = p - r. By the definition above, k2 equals 0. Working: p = 2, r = 2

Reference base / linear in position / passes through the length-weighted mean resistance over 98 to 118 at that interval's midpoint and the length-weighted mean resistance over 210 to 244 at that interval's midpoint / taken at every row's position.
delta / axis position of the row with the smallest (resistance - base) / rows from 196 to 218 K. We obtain 205 K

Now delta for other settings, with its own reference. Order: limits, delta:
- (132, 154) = 143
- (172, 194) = 181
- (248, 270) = 267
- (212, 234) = 221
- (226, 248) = 245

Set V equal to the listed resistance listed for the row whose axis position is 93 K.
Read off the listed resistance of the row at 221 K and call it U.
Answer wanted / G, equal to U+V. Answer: 31.0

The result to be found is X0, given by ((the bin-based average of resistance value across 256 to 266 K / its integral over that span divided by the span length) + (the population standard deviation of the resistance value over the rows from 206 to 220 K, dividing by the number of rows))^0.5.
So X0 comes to 3.85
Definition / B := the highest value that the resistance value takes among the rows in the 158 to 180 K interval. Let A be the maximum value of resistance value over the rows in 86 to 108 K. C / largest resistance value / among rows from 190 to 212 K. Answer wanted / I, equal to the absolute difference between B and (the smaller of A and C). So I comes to 1.80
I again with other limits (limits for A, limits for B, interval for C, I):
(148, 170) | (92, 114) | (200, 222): 1.00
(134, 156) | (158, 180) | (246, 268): 0.40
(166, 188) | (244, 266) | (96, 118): 1.50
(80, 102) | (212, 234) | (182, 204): 2.50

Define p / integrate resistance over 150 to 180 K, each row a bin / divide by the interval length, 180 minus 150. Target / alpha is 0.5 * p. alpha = 8.29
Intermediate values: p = 16.6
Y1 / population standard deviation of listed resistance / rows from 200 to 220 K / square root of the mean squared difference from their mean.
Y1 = 0.43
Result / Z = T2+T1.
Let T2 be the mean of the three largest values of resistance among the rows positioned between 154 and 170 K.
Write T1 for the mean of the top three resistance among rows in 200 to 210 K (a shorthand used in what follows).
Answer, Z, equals 34.0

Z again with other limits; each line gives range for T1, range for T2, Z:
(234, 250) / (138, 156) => 35.3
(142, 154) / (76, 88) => 33.7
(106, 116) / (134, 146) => 33.9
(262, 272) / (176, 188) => 30.7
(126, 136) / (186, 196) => 34.6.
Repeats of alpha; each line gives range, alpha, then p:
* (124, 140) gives 8.41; 16.8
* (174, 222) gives 8.21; 16.4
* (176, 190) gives 7.96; 15.9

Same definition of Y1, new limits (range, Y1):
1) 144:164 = 0.82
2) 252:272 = 1.88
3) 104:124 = 0.74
